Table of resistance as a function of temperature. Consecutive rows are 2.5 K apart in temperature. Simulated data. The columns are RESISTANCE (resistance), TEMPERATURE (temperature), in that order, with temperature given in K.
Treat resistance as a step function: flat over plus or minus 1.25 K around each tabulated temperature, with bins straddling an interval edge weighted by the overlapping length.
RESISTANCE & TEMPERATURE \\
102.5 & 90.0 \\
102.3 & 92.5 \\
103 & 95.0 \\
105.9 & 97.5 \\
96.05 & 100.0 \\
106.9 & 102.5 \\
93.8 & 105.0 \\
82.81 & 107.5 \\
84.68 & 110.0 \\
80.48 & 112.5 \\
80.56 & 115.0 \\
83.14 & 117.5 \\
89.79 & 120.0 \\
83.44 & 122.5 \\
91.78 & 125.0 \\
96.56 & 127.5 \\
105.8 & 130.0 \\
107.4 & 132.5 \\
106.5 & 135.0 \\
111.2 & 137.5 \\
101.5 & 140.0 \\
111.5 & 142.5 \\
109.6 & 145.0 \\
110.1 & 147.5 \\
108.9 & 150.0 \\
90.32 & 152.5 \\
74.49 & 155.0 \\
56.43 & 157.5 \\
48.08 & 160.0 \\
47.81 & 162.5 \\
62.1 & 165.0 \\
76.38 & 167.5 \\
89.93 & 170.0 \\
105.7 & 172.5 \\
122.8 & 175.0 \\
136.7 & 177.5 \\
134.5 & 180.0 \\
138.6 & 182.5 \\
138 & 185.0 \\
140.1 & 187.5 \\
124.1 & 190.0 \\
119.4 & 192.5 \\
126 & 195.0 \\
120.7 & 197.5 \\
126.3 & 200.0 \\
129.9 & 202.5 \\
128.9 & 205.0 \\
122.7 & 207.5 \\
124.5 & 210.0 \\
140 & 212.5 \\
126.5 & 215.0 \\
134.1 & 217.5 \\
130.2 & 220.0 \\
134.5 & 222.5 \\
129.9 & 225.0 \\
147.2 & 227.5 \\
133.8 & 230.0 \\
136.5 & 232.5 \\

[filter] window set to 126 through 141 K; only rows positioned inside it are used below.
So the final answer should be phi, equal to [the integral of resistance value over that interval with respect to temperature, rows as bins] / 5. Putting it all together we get 314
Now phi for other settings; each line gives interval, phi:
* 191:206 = 375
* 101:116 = 265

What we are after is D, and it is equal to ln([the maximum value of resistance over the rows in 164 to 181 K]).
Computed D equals 4.92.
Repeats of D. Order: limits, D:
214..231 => 4.99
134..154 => 4.71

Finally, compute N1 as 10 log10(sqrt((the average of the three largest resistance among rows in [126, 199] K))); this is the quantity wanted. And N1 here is 10.7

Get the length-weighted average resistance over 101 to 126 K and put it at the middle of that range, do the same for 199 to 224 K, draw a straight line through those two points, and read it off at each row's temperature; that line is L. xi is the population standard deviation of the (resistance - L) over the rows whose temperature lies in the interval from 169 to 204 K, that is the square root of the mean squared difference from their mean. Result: 12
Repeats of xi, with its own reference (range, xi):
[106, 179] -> 22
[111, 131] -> 6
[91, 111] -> 11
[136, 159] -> 21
